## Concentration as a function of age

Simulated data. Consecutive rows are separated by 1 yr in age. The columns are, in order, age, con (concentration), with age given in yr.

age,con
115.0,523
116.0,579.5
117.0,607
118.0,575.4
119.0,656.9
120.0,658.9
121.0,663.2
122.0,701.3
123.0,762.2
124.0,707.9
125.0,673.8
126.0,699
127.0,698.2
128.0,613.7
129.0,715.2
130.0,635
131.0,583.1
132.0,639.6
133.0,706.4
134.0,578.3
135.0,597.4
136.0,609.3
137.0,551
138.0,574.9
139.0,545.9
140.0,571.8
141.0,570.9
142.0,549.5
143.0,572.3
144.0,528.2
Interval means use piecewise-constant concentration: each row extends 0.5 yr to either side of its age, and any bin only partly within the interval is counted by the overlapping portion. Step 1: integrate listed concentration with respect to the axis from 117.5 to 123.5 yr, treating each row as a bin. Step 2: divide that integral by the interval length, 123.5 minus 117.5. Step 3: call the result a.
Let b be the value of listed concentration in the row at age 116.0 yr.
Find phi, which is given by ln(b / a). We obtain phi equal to -0.14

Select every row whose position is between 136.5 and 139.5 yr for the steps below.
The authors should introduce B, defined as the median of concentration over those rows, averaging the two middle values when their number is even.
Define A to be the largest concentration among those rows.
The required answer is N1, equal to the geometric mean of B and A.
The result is 563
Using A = 574.9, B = 551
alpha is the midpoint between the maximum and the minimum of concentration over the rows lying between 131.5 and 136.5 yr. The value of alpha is 642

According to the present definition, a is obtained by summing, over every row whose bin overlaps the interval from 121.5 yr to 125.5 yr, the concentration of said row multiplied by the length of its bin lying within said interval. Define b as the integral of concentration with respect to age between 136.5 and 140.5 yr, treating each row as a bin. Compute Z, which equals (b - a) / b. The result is -0.27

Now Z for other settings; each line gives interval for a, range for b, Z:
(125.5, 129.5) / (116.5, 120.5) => -0.09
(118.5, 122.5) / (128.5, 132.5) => -0.04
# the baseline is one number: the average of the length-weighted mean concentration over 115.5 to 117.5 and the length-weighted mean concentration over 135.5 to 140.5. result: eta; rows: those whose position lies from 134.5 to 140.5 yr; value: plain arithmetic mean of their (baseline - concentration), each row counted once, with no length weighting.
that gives 7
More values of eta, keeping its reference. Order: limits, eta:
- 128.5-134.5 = -61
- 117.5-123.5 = -88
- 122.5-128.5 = -111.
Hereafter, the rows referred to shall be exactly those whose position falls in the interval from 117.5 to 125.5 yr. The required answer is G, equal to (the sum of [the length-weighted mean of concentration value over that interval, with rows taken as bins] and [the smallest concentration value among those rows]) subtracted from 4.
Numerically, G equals -1246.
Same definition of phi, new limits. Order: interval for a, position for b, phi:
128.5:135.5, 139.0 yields -0.15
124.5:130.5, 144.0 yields -0.24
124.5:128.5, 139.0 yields -0.21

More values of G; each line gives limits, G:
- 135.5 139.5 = -1112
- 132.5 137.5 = -1155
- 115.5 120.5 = -1187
